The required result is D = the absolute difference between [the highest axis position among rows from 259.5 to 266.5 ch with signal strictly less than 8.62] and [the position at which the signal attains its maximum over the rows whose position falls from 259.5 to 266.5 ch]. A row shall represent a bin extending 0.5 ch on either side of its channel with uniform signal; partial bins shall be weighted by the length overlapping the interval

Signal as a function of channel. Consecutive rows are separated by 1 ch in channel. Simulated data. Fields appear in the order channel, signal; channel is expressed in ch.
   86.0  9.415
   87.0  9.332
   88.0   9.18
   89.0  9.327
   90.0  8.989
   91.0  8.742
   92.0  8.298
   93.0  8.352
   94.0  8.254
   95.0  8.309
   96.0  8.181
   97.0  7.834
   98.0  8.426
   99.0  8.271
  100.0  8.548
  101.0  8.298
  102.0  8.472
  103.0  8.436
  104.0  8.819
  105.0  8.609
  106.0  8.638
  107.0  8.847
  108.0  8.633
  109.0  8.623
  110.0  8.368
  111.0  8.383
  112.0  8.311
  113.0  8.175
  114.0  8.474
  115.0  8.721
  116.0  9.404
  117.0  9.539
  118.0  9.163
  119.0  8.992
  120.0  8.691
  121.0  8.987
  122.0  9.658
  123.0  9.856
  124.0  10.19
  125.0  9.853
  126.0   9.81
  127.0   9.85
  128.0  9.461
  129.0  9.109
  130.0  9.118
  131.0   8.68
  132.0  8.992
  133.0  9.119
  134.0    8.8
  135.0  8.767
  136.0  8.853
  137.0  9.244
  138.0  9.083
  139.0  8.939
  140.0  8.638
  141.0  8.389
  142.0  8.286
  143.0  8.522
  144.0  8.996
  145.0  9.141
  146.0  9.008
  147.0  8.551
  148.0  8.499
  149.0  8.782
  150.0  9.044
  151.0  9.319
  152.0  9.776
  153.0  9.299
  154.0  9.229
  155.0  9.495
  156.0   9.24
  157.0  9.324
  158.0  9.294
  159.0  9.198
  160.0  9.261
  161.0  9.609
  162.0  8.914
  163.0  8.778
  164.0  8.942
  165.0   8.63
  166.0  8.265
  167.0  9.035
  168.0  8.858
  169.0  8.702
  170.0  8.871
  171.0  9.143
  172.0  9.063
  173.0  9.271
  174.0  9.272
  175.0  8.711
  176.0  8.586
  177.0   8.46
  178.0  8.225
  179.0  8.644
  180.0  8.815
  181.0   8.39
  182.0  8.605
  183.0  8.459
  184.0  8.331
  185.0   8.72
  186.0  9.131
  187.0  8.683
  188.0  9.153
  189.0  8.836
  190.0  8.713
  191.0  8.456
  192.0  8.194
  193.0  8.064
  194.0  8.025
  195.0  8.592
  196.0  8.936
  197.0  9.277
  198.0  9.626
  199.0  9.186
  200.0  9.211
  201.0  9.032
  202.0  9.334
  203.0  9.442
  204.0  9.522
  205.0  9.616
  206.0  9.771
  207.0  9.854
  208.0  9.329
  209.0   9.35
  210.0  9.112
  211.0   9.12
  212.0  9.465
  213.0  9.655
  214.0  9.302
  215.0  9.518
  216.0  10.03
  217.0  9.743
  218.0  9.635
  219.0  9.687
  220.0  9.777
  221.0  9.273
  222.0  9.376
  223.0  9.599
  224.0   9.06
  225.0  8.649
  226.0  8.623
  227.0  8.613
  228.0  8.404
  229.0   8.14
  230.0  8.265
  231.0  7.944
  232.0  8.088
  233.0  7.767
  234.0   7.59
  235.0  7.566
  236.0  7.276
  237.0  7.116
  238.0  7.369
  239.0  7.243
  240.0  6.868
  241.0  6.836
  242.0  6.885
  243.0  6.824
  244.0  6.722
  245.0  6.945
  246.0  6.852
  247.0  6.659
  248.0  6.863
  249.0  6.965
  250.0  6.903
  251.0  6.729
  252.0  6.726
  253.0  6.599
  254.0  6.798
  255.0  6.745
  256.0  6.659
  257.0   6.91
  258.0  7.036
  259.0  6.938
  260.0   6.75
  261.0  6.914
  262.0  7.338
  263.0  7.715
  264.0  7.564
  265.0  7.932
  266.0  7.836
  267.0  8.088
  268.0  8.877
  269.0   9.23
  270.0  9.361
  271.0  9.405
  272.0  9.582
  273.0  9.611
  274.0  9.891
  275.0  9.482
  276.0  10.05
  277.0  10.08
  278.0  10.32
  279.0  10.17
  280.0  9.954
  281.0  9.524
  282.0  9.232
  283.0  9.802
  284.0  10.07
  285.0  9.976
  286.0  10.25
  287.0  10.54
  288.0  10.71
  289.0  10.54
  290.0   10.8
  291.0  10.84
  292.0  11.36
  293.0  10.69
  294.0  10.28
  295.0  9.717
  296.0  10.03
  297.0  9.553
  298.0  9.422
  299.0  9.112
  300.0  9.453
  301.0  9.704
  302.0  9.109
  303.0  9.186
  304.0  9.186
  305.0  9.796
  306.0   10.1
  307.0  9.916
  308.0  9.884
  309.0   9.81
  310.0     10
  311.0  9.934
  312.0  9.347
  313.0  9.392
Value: 1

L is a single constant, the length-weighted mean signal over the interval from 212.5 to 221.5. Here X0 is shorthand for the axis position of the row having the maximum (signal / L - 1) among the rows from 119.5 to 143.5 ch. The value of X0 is 124.0 ch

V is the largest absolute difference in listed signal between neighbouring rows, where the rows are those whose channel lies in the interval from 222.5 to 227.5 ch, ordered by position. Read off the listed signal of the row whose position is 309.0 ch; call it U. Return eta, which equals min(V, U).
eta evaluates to 0.54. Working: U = 9.81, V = 0.539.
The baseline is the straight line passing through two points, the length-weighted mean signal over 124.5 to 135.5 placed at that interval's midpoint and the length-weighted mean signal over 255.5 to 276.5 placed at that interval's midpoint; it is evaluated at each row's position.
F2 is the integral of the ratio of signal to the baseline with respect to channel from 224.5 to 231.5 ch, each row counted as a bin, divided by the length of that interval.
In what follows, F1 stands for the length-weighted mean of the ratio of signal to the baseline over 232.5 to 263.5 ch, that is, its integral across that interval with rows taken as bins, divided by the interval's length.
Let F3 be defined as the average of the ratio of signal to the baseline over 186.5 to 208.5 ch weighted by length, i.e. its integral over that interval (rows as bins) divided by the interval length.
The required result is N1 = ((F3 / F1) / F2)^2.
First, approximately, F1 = 0.84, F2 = 0.98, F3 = 1.03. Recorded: 1.6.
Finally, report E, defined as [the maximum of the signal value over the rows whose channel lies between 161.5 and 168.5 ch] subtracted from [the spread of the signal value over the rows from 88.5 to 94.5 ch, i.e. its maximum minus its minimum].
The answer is -8.0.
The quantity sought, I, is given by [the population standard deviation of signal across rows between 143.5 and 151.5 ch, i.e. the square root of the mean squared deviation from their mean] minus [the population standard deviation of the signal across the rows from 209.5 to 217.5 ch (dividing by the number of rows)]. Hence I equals -0.03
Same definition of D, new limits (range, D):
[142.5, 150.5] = 3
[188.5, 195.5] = 6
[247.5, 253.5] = 4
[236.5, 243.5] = 5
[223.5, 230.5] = 6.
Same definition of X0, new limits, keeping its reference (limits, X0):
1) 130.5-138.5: 137.0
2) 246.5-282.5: 278.0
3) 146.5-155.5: 152.0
